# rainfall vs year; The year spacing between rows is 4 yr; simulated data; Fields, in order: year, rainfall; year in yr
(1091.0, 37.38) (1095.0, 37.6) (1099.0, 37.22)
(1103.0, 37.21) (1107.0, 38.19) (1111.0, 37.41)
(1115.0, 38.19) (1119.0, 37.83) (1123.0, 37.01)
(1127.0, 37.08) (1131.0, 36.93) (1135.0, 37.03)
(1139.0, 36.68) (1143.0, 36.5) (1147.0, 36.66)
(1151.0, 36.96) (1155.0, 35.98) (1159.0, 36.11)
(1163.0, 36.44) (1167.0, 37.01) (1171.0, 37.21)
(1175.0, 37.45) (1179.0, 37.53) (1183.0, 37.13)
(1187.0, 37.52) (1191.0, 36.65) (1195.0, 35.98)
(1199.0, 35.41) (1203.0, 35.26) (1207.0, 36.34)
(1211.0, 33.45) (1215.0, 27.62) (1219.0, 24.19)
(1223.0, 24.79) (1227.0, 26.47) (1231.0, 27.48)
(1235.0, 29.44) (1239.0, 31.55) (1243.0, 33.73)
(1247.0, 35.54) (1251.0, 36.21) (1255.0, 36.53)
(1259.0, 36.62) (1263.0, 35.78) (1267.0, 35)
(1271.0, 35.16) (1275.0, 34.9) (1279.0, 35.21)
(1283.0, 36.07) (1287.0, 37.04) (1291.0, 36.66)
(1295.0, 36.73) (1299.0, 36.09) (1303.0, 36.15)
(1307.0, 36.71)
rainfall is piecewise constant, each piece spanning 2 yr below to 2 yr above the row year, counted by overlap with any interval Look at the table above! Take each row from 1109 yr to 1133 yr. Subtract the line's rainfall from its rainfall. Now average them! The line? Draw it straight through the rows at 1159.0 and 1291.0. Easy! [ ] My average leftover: 1.5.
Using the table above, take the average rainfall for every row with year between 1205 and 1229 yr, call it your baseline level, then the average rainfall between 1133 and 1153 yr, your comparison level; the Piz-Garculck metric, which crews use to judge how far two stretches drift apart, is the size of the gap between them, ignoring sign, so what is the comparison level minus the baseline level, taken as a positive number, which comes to 8.0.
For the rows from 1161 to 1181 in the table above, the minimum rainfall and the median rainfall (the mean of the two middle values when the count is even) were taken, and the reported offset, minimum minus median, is -0.8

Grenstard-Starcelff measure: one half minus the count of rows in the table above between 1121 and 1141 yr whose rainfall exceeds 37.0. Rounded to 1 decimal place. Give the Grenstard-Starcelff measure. -2.5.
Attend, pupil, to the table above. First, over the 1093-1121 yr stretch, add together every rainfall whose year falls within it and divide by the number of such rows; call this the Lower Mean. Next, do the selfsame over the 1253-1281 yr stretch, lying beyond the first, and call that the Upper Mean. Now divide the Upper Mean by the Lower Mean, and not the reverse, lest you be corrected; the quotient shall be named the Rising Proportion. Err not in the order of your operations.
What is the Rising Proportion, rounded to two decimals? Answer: 0.95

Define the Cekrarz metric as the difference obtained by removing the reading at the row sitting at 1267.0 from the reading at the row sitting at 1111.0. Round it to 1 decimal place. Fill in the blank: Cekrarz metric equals 2.4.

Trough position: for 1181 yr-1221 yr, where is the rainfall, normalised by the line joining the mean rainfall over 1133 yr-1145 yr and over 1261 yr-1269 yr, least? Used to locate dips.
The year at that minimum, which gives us 1219.0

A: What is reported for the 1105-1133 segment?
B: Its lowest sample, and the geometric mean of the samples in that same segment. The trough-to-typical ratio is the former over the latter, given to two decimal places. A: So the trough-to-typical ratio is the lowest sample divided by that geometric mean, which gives 0.98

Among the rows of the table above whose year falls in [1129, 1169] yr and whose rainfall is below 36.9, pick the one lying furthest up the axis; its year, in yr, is 1163.0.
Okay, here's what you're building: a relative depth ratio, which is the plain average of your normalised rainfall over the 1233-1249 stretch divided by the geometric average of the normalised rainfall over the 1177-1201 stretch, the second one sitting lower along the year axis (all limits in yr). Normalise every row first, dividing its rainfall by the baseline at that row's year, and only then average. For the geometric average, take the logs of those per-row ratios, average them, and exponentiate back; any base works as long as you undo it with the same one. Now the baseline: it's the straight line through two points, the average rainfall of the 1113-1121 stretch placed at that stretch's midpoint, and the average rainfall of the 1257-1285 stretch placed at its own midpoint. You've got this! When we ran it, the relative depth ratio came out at 0.91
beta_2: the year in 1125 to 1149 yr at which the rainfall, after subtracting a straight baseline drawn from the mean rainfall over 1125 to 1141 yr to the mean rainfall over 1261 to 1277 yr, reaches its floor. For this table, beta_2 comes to 1143.0 yr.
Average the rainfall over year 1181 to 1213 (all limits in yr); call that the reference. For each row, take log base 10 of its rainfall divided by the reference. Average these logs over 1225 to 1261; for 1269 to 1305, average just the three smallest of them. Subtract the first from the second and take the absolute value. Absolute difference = 0.035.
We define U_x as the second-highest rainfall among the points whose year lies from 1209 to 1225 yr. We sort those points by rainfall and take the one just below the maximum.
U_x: 27.62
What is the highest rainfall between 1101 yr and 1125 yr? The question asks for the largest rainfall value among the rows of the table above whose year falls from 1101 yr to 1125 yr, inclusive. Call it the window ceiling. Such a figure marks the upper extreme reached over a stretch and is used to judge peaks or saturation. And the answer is 38.19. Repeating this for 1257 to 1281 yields 36.62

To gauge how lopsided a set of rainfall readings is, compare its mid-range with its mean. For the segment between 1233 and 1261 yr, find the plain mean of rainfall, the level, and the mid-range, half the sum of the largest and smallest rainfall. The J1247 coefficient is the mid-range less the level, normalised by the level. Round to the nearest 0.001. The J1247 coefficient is -0.035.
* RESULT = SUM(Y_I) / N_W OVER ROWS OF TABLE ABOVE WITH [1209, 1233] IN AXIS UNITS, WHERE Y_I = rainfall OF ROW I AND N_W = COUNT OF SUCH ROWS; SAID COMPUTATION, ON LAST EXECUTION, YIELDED 27.3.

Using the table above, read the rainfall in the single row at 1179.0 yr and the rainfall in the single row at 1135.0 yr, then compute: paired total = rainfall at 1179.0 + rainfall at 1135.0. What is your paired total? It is 74.6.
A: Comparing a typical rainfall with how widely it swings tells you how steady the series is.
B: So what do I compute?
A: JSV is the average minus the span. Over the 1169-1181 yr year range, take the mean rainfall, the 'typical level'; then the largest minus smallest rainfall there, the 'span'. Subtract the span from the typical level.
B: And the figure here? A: 37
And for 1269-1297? 34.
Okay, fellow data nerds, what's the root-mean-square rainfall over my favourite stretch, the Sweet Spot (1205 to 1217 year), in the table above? 32.7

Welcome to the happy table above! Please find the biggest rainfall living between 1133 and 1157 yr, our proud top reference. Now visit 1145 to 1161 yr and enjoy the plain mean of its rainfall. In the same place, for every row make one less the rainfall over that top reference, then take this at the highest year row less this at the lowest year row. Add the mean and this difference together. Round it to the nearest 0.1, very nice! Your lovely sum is 36.4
